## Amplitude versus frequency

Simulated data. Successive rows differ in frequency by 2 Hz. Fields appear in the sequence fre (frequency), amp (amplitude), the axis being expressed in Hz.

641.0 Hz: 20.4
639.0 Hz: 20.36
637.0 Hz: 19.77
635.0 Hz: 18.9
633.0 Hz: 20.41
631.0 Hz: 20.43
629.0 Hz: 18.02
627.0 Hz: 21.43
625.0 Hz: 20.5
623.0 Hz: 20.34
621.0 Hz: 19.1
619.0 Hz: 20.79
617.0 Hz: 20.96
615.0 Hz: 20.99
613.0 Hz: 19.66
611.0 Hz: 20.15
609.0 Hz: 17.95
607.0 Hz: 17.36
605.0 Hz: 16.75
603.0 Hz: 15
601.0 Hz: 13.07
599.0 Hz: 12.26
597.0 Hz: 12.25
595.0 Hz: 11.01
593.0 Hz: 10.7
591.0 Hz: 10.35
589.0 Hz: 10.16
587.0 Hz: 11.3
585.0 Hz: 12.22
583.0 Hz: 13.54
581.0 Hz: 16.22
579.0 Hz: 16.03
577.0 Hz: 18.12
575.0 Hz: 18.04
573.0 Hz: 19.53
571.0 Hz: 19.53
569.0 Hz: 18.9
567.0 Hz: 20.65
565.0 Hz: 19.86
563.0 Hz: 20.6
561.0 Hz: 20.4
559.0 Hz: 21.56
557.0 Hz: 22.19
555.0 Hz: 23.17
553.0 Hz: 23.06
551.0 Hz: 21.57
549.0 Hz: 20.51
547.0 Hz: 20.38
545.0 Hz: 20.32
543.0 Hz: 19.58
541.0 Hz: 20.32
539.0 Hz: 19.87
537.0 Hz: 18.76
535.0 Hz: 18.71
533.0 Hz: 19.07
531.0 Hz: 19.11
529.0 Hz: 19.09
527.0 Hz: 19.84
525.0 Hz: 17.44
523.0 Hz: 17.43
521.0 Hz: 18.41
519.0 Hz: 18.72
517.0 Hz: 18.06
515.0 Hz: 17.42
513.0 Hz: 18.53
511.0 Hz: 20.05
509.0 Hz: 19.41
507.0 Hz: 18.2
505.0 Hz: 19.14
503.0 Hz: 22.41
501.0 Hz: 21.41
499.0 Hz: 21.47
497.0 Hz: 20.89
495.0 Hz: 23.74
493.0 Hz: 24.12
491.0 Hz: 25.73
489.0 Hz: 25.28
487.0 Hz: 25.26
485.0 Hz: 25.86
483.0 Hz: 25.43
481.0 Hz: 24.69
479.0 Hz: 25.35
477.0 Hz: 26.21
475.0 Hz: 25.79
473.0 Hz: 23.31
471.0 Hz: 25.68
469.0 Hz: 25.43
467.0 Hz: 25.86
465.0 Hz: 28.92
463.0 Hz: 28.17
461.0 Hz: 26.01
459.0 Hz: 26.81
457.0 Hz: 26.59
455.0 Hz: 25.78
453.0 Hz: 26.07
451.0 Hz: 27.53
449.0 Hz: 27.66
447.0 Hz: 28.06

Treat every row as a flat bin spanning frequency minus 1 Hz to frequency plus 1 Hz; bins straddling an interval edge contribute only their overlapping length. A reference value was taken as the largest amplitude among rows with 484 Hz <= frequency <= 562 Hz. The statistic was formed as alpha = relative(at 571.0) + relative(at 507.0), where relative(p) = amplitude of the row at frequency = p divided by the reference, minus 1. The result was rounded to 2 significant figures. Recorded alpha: -0.54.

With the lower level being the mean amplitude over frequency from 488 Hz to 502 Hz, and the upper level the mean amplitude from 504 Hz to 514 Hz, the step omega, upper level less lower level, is -4.2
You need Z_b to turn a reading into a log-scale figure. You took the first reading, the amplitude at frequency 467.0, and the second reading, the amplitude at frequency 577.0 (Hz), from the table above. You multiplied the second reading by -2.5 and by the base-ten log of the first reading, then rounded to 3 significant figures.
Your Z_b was -64.0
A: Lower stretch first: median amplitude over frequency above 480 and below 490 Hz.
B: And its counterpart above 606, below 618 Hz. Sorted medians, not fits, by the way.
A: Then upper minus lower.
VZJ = -5.4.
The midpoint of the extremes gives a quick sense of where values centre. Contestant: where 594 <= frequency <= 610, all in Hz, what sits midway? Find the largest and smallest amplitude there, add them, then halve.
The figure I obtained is 14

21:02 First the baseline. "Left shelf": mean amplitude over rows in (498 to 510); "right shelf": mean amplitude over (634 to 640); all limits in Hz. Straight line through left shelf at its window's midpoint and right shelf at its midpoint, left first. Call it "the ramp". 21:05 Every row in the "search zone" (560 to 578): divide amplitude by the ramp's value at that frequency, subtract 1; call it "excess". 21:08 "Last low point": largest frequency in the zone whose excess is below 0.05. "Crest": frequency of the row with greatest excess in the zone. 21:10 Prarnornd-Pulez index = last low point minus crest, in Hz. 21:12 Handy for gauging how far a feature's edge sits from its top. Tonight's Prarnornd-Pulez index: 10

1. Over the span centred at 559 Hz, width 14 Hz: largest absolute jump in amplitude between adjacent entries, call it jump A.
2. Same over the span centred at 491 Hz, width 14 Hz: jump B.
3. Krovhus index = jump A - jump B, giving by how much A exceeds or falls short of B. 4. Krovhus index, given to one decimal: -1.7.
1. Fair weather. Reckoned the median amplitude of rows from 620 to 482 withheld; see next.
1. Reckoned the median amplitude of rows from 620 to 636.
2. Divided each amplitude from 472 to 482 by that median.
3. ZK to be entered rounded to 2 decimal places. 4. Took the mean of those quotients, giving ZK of 1.23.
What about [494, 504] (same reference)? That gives 1.08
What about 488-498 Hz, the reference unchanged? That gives 1.18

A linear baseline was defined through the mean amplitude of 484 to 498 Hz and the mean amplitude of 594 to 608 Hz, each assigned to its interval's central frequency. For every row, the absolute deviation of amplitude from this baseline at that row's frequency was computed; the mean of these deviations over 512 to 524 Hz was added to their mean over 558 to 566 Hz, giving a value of 6.69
